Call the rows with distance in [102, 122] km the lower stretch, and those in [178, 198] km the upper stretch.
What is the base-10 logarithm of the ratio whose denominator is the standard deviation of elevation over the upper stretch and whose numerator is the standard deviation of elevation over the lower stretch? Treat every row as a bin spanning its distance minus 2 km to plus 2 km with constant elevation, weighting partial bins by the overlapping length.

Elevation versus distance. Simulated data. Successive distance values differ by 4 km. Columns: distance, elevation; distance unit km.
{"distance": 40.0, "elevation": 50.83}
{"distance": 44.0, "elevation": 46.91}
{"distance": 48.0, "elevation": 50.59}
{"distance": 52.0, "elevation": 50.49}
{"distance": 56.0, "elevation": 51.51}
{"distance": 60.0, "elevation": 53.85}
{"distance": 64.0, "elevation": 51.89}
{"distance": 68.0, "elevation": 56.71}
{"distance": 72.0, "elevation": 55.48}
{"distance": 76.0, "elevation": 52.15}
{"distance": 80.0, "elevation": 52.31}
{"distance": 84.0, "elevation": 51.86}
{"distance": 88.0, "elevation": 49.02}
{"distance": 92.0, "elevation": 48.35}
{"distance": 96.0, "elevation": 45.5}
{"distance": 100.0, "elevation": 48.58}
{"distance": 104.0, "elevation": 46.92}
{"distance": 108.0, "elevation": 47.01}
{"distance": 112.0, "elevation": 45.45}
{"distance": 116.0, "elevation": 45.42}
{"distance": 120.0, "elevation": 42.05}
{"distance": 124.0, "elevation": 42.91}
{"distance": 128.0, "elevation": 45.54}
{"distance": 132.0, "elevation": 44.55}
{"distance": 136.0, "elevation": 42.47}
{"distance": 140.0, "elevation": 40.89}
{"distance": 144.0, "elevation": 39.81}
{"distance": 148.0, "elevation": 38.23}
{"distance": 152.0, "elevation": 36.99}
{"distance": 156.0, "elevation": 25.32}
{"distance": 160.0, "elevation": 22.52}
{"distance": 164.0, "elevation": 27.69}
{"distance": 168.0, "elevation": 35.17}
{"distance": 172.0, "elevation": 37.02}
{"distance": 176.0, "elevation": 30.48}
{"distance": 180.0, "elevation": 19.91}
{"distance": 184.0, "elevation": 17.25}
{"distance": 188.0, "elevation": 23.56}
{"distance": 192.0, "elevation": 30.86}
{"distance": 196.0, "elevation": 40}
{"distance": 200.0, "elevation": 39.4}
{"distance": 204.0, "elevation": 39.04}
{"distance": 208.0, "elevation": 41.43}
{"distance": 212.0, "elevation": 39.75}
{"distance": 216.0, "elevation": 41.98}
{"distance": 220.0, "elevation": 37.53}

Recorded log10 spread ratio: -0.7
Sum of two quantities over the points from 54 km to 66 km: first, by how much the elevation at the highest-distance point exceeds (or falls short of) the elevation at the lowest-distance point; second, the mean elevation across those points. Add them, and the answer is 53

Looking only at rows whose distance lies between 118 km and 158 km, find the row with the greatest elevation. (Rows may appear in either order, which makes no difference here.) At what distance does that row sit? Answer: 128.0 km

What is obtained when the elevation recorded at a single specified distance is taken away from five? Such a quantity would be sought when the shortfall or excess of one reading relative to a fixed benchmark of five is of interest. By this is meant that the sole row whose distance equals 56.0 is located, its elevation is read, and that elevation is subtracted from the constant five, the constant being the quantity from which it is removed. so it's -47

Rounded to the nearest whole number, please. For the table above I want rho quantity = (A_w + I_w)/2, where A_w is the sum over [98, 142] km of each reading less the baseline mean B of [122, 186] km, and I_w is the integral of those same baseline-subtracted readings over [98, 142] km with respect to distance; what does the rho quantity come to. 290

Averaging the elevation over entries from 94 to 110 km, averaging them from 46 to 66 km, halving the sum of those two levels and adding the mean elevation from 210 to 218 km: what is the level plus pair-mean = 90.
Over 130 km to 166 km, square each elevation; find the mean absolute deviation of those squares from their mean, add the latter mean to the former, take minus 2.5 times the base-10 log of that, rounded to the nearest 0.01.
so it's -8.11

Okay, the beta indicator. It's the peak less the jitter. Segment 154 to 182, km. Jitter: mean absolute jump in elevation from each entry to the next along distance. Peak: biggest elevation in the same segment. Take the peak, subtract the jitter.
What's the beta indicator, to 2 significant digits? 31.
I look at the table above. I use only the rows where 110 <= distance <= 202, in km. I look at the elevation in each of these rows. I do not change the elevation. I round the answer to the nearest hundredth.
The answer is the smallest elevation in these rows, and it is 17.25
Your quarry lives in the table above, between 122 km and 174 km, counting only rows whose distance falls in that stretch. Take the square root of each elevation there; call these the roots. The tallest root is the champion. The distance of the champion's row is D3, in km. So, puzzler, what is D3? 128.0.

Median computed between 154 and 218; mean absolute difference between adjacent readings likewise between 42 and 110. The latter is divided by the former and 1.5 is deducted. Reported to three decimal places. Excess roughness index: -1.443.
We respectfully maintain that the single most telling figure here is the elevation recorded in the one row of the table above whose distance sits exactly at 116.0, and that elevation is 45.42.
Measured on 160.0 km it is 22.52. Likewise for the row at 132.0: 44.55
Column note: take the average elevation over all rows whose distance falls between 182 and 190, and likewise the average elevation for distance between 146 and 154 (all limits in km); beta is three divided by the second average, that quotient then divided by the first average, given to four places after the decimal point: 0.0039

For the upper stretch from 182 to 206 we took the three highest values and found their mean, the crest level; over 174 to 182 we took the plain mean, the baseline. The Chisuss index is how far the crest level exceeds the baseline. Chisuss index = 14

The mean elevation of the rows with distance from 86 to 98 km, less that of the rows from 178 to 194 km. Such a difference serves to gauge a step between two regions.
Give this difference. 25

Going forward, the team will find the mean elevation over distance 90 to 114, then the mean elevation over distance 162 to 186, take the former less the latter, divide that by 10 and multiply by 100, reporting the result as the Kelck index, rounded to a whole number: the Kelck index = 190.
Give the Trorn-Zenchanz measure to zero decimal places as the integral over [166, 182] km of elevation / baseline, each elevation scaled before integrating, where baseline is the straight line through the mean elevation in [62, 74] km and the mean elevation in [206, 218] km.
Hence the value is 11 km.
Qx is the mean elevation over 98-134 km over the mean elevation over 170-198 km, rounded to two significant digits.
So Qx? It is 1.6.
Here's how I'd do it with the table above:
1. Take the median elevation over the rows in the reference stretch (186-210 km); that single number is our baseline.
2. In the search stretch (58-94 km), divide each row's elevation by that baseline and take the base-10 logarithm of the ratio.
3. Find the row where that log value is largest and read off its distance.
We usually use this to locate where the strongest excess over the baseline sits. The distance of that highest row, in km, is 68.0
